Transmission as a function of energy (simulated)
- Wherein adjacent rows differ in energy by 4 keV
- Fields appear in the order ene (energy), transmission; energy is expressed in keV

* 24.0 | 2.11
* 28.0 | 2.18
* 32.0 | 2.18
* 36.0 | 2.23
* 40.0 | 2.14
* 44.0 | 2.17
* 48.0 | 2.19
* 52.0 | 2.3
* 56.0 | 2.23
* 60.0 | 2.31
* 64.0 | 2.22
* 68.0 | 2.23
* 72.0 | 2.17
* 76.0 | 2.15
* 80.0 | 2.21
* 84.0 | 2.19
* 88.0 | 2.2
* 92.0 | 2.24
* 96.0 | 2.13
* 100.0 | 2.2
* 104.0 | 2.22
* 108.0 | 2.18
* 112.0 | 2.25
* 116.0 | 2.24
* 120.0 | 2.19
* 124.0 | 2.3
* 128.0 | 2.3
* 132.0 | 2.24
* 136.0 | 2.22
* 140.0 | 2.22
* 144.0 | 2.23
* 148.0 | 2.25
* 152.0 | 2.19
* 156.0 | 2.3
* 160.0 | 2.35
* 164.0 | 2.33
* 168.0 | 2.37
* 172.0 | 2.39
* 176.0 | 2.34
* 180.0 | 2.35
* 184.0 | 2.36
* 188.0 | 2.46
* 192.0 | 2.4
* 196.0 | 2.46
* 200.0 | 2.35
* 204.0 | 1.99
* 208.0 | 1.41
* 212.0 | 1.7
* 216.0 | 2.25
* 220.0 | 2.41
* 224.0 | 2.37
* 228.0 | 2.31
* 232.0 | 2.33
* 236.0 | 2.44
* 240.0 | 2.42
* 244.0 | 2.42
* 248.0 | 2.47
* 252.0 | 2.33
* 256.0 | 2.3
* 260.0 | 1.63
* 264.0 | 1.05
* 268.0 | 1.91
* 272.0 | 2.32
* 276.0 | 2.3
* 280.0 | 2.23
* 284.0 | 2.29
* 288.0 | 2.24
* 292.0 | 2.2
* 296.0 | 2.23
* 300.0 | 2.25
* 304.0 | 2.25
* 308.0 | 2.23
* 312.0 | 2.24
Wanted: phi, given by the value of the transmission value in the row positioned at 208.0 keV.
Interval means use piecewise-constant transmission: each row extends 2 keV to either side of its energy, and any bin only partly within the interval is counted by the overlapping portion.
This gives 1.41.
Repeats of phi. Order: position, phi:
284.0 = 2.29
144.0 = 2.23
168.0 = 2.37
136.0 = 2.22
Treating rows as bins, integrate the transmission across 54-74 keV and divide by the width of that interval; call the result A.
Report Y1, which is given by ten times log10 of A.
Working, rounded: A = 2.23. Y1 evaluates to 3.49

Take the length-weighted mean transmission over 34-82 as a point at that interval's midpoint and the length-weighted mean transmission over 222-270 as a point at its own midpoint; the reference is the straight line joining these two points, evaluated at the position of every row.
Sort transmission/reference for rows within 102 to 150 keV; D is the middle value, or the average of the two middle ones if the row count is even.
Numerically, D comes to 1.02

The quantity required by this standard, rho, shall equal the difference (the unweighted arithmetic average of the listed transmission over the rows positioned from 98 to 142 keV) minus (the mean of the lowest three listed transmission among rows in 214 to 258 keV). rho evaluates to -0.05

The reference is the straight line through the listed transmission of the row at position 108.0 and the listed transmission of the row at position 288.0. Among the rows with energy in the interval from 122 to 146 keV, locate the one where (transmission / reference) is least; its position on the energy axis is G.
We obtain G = 140.0 keV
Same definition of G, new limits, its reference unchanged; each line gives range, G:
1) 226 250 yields 228.0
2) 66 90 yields 76.0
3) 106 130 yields 108.0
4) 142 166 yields 152.0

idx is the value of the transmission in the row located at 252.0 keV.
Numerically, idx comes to 2.33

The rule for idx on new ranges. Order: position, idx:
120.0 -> 2.19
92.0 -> 2.24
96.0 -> 2.13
